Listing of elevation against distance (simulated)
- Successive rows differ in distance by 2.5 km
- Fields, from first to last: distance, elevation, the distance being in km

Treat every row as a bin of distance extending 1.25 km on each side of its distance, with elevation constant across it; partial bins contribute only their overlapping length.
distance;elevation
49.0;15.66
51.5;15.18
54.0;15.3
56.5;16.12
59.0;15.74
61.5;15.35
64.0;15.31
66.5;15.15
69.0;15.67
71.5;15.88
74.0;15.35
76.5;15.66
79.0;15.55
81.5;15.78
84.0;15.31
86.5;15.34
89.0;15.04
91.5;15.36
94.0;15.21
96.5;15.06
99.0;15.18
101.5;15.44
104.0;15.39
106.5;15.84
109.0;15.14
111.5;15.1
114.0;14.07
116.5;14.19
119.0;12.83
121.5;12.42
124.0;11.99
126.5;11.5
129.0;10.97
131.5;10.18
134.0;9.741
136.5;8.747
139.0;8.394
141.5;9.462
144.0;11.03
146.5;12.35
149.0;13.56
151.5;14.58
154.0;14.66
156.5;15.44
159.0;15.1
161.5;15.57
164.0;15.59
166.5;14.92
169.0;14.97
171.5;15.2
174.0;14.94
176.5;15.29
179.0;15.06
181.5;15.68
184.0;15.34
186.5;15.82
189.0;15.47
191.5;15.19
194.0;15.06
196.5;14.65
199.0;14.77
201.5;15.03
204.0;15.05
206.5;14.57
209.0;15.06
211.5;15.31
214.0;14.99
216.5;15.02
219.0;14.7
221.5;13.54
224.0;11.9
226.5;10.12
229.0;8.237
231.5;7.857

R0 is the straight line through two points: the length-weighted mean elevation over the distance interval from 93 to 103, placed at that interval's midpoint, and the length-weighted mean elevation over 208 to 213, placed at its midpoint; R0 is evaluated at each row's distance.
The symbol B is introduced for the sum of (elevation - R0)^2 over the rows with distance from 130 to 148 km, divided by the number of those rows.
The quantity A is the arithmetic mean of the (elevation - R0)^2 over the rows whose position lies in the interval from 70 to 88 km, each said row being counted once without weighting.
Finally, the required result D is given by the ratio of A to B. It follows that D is 0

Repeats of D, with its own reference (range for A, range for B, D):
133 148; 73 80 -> 303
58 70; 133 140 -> 0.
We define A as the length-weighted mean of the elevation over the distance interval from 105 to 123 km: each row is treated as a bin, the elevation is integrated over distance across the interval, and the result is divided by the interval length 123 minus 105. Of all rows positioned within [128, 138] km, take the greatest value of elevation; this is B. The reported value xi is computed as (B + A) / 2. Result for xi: 12.6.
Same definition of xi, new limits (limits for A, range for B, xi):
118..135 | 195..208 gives 13.2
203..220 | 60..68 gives 15.2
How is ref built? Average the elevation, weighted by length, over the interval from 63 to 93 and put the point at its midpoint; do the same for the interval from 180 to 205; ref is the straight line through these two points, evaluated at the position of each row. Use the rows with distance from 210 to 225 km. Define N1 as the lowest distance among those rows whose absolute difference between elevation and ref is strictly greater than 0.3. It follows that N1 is 219.0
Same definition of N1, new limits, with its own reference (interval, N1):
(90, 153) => 96.5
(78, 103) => 81.5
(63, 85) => 66.5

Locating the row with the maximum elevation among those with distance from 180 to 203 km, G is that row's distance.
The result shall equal 186.5 km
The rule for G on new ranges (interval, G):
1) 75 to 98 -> 81.5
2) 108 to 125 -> 109.0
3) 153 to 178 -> 164.0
